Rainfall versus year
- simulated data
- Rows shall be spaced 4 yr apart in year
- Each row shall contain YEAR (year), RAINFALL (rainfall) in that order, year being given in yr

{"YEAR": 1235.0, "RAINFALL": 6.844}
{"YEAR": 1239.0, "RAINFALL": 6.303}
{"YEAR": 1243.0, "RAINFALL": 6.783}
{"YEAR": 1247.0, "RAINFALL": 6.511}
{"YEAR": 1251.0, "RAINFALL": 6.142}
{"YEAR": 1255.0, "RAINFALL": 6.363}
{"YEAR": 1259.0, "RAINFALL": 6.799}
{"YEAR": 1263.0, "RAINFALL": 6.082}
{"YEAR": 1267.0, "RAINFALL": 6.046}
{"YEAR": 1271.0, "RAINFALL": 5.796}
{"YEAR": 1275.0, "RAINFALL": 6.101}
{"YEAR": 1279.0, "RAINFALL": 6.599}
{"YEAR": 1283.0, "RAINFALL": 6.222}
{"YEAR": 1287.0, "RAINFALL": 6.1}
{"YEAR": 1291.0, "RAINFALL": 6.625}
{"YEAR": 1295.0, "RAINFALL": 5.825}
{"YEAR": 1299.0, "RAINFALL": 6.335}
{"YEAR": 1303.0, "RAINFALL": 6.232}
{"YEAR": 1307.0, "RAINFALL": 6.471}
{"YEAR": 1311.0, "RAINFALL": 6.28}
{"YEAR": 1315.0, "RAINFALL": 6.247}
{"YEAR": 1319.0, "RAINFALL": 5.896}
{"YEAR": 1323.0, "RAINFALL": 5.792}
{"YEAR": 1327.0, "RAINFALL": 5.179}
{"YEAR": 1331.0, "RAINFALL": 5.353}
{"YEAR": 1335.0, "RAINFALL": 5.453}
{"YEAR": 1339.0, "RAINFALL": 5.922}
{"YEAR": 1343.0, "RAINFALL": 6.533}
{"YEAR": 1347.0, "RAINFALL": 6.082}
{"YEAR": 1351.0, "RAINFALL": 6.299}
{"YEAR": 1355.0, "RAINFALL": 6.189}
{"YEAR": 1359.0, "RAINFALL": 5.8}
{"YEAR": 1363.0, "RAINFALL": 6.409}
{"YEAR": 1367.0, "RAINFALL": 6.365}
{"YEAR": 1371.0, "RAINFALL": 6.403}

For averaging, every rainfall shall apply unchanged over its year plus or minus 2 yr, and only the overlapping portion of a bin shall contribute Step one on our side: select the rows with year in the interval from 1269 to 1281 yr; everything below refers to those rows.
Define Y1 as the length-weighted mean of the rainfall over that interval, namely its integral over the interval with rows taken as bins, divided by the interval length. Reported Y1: 6.17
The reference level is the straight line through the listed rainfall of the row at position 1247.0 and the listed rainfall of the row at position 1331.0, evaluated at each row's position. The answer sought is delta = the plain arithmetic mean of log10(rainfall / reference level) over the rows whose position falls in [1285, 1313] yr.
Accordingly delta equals 0.03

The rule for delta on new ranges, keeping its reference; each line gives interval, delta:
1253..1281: 0.00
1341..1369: 0.09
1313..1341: 0.02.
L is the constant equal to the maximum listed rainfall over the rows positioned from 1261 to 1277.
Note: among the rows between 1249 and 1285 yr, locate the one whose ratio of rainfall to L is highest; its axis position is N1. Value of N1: 1259.0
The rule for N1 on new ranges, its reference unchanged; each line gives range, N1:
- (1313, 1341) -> 1315.0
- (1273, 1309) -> 1291.0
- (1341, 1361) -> 1343.0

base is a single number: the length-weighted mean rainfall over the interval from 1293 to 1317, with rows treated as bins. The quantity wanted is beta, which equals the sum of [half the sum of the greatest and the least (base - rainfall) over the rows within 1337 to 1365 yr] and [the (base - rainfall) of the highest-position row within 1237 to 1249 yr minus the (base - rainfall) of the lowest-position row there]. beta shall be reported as -0.1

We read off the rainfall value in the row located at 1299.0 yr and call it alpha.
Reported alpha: 6.335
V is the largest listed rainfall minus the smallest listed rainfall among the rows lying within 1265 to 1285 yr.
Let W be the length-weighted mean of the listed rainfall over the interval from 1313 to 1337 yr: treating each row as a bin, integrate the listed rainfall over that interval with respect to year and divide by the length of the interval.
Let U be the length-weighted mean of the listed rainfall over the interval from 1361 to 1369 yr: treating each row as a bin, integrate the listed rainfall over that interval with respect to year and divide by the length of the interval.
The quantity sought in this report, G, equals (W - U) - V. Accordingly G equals -1.5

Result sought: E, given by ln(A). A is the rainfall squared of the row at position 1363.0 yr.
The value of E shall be 3.72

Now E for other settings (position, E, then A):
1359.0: 3.52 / 33.6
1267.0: 3.60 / 36.6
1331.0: 3.36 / 28.7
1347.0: 3.61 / 37.0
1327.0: 3.29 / 26.8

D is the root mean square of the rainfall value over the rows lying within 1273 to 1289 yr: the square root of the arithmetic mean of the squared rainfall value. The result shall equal 6.26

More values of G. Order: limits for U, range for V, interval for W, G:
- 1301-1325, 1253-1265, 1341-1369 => -0.6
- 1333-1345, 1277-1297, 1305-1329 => -0.8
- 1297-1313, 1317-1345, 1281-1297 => -1.5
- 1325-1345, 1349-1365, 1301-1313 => 0.0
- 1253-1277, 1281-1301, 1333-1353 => -0.9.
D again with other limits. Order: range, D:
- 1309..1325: 6.06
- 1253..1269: 6.33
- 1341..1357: 6.28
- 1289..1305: 6.26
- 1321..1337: 5.45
